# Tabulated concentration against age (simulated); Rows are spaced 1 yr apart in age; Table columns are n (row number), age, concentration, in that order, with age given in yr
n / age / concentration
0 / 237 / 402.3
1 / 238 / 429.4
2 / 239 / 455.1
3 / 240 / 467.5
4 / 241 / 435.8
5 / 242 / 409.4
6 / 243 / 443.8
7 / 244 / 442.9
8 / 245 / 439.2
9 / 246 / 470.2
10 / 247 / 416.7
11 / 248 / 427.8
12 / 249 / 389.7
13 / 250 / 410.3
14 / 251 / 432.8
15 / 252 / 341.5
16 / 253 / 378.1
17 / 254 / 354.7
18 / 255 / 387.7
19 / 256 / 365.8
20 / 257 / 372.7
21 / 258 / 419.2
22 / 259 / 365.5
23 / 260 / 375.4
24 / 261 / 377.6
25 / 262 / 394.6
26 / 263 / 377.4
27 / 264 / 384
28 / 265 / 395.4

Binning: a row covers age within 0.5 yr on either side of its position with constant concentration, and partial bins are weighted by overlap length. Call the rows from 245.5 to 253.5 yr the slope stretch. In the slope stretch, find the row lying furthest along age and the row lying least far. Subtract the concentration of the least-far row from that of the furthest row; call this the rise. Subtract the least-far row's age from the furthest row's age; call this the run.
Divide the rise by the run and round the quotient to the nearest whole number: -13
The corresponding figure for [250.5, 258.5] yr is -2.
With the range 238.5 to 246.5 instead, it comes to 2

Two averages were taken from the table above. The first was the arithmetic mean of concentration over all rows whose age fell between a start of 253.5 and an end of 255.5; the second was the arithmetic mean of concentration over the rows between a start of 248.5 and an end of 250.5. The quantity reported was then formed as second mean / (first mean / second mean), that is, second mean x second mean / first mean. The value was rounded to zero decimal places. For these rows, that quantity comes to 431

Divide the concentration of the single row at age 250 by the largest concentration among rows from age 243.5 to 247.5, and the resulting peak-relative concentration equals 0.873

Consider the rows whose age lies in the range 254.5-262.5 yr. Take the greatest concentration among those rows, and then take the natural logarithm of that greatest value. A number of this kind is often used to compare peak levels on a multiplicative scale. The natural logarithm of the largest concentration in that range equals 6.04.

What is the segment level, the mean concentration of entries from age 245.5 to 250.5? 423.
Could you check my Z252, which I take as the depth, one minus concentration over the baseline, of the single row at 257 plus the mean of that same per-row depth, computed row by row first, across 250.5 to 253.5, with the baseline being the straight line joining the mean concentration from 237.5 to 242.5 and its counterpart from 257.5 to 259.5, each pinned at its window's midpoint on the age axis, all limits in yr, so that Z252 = 0.12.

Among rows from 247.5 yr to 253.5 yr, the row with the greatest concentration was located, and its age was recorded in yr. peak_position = 251 yr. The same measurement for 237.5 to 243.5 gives 240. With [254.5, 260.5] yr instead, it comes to 258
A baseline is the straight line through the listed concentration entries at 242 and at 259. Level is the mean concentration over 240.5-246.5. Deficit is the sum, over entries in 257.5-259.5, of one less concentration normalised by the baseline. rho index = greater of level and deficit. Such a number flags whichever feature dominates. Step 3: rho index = 440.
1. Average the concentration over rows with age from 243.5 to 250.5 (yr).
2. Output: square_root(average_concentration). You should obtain 20.7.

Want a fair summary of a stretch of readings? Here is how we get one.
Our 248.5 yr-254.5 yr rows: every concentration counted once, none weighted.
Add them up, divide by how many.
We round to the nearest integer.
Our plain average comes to 385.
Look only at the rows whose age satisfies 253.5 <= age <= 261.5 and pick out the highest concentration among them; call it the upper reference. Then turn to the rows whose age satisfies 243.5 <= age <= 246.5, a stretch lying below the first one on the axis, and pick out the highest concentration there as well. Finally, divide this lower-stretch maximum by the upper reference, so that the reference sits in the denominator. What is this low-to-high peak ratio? 1.12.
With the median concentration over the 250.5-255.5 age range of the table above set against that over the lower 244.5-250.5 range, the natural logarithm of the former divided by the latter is -0.11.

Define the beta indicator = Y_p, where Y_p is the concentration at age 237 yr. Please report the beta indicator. 402.3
